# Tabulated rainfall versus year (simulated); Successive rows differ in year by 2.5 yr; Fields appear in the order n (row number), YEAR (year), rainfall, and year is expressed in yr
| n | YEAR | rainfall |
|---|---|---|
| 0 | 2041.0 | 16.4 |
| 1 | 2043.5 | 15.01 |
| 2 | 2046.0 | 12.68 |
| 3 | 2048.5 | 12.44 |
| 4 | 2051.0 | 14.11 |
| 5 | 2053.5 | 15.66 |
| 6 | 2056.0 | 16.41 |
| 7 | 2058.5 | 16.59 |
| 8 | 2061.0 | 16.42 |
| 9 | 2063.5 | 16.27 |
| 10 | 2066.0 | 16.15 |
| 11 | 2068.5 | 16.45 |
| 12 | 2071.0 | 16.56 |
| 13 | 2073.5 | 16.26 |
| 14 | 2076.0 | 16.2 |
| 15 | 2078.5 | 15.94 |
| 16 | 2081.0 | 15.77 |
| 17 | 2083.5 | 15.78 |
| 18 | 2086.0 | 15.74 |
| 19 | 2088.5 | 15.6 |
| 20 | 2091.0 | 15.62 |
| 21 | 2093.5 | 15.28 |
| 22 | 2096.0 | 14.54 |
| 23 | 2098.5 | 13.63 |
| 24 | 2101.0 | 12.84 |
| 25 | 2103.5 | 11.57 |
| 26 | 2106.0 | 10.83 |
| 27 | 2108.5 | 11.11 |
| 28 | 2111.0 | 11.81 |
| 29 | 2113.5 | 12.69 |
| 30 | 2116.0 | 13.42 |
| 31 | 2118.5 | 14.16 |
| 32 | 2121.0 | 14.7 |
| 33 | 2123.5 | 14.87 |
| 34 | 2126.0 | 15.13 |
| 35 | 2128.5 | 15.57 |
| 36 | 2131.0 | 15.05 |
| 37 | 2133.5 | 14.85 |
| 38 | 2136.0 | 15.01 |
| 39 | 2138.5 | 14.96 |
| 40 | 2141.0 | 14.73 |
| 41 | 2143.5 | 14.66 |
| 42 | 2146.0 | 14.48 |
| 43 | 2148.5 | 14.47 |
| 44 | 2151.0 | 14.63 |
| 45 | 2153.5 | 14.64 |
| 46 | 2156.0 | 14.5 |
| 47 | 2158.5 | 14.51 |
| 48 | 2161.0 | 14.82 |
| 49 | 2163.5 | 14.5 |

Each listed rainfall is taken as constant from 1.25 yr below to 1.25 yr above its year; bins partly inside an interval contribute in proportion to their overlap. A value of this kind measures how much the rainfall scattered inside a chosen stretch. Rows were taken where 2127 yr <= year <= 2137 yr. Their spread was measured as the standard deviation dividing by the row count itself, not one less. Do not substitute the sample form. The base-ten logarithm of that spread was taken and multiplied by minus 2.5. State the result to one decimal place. 1.4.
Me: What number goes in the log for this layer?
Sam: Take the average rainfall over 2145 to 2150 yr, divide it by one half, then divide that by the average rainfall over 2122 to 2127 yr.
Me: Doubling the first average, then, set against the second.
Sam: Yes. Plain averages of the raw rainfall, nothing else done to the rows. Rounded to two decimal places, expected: 1.93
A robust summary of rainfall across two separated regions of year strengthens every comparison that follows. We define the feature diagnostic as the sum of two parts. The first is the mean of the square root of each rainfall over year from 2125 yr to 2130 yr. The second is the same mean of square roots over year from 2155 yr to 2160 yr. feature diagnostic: 7.73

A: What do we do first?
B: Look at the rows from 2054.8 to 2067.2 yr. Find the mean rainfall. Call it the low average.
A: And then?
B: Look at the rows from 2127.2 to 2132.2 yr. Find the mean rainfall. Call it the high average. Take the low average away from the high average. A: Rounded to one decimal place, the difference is -1.1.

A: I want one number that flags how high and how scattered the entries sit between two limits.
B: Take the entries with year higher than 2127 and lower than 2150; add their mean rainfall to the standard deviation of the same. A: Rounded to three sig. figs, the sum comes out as 15.2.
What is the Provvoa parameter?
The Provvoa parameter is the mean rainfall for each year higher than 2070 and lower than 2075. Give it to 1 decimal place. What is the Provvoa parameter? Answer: 16.4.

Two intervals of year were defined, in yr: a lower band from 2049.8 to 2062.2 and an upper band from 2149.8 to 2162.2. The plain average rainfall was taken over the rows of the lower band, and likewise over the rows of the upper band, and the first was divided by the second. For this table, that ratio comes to 1.08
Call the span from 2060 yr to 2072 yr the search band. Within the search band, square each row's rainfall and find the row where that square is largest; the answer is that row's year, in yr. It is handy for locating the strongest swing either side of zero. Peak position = 2071.0 yr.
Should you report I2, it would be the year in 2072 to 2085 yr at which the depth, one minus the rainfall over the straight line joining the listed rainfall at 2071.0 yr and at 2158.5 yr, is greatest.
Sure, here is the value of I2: 2081.0 yr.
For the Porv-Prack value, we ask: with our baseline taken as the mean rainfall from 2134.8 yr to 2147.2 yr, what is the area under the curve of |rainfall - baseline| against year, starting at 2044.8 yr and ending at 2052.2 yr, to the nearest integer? 13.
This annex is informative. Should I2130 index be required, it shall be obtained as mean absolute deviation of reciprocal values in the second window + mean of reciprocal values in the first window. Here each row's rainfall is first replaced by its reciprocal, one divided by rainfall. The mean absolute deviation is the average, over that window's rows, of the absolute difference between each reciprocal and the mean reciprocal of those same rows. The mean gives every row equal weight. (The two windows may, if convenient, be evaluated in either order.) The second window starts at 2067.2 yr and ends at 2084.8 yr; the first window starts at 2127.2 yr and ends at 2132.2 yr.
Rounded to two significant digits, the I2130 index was 0.066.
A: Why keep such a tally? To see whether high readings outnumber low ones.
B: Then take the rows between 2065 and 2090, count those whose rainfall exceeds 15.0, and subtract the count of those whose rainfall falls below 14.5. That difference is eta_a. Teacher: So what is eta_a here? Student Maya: 10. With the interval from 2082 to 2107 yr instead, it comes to 1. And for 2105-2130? -4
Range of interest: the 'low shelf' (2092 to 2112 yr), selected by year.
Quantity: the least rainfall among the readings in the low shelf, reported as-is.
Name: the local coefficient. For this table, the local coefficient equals 10.83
